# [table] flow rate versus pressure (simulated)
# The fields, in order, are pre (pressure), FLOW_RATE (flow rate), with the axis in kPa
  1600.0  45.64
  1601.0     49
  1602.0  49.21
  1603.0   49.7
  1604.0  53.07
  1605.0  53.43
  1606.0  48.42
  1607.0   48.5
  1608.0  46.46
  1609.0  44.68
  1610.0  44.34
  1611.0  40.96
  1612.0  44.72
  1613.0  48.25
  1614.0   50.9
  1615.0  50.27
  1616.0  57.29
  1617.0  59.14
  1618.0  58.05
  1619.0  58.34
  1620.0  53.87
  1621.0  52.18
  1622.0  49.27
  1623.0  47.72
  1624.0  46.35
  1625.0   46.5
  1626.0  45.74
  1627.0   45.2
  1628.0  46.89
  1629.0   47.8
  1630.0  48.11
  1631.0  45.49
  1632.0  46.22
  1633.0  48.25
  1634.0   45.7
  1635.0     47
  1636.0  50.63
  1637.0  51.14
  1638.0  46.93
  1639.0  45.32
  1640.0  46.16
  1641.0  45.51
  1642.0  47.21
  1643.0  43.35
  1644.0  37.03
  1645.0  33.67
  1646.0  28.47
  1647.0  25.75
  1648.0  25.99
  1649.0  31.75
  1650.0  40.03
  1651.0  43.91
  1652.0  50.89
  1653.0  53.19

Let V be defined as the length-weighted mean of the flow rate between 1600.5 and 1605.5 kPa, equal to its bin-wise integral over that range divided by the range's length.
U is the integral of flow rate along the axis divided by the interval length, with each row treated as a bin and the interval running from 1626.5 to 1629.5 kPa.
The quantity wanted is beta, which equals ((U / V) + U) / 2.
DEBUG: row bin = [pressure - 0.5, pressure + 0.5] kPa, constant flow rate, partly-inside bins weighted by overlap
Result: 23.8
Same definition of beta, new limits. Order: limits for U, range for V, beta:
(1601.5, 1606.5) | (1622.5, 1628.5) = 25.9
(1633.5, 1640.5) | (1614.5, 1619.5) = 24.2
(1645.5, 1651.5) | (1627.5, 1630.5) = 16.7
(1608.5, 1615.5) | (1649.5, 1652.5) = 23.7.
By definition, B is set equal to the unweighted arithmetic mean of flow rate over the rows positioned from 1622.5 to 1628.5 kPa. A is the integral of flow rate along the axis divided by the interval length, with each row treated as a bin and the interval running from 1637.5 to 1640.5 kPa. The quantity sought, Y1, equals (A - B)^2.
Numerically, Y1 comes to 0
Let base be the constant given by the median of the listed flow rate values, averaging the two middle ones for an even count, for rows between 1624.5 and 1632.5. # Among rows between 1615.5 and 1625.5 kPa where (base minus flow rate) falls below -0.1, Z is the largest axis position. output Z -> 1625.0 kPa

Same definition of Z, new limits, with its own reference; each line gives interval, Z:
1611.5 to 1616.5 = 1616.0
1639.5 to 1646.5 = 1642.0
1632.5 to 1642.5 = 1642.0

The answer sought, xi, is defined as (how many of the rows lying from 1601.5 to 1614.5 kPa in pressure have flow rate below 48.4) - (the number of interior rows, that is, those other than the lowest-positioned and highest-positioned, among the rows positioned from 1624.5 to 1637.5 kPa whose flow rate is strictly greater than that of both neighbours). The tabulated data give 4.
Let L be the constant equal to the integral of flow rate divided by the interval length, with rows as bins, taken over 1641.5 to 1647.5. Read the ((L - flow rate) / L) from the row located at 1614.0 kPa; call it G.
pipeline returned -0.42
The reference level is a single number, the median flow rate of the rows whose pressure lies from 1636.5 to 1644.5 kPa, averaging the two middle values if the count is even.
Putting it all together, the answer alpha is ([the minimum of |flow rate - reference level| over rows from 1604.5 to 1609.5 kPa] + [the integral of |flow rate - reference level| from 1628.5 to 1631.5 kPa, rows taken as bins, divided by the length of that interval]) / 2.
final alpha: 1.1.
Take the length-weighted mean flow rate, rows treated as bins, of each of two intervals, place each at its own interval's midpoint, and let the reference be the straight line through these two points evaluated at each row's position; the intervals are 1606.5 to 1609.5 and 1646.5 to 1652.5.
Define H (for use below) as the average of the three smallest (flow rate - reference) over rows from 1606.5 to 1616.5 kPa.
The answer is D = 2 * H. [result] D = -5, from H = -2.7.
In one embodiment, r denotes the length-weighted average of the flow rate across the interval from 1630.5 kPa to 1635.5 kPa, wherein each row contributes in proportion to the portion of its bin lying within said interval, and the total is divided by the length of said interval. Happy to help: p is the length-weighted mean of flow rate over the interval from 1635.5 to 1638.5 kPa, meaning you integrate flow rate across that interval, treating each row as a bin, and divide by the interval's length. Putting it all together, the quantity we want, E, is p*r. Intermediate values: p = 50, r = 46.5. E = 2306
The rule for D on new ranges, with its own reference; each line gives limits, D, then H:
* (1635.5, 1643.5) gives 13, 6.3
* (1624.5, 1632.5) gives 7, 3.7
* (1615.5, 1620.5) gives 25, 12.3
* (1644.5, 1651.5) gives -21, -10.3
